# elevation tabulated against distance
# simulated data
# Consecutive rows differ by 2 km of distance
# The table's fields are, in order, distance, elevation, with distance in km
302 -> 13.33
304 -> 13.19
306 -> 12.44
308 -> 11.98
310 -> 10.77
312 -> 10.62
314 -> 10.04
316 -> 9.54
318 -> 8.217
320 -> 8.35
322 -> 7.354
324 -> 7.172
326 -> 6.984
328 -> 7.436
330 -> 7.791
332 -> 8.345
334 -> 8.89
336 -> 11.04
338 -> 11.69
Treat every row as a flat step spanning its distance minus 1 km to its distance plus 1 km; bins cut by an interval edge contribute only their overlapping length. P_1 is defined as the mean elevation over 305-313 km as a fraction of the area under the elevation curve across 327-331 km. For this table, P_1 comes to 0.38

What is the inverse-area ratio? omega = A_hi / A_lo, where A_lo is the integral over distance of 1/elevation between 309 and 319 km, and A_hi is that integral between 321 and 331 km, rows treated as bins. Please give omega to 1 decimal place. 1.3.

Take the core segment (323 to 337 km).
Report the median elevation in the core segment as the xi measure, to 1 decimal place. 7.8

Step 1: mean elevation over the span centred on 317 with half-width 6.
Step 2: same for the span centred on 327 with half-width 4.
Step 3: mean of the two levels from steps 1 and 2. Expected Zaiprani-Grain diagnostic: 8.2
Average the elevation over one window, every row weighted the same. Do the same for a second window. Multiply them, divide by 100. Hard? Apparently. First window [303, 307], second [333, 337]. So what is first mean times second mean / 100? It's 1.28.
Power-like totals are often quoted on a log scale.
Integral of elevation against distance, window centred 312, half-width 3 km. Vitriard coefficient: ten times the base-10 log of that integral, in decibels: 18.0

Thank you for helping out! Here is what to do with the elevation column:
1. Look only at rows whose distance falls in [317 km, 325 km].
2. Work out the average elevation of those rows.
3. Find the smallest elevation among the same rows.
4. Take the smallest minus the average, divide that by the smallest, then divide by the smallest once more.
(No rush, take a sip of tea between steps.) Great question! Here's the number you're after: -0.012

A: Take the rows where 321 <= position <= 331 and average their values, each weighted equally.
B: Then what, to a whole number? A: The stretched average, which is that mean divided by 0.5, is 15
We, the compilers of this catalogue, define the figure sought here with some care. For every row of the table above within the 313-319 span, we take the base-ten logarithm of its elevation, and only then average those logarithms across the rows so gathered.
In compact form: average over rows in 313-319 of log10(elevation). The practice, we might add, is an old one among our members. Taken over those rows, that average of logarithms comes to 0.97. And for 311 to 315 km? 1.01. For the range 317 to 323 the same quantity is 0.90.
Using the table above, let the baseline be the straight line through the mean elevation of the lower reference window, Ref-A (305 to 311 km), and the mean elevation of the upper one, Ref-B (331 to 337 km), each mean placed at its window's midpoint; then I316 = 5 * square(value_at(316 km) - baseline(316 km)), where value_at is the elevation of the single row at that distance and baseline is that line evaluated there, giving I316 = 11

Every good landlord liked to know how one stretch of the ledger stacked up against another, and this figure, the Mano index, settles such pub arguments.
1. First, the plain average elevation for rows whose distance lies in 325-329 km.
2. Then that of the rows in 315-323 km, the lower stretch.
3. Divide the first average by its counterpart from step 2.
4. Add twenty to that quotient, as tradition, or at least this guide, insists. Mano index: 20.9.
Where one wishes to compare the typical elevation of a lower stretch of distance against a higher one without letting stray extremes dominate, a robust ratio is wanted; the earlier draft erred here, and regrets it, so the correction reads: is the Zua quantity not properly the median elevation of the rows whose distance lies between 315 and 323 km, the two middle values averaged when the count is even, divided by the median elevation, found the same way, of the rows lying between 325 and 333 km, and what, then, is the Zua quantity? 1.09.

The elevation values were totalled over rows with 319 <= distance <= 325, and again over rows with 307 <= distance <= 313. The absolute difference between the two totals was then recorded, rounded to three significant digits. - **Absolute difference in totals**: 10.5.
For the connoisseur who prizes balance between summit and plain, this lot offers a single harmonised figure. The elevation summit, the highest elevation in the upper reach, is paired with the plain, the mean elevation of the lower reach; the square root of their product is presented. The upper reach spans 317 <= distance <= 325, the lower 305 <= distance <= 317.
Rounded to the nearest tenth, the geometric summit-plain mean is 9.5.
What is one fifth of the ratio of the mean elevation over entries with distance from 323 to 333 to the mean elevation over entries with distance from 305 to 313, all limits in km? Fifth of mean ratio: 0.132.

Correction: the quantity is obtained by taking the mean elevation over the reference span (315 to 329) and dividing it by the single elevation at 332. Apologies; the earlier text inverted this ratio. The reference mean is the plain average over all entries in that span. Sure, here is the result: 0.94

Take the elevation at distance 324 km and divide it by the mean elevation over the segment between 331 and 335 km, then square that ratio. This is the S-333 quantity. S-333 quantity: 0.7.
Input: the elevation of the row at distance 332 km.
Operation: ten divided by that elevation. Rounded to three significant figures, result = 1.20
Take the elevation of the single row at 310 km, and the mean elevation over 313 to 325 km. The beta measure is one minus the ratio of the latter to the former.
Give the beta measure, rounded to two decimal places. 0.22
